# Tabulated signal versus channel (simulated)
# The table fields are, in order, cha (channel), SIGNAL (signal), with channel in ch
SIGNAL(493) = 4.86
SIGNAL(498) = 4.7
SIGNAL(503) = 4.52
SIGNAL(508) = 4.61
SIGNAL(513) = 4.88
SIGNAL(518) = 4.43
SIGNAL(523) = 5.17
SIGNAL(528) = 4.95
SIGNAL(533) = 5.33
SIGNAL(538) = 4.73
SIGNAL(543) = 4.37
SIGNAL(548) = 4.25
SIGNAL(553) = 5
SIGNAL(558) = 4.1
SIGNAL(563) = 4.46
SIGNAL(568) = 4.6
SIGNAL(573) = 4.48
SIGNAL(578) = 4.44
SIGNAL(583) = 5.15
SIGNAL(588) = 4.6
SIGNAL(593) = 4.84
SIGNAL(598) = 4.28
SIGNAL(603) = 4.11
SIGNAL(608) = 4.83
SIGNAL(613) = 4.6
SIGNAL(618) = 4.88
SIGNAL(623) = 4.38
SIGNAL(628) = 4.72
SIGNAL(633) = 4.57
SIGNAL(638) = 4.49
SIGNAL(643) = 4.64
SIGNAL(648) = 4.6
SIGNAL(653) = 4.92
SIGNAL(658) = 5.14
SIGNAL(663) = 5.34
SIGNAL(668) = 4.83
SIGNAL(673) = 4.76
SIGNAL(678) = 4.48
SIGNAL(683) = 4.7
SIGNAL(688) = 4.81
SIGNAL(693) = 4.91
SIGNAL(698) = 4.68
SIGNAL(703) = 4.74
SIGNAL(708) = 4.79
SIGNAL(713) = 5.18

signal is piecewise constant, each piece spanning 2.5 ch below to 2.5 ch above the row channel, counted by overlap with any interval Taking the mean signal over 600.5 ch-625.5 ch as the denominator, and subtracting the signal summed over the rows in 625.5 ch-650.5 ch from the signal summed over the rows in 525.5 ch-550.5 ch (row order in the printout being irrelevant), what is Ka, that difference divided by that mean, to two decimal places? 0.13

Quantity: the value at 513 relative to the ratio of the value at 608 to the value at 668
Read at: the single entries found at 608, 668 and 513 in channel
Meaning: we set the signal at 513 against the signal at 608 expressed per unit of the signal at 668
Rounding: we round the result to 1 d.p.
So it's 4.9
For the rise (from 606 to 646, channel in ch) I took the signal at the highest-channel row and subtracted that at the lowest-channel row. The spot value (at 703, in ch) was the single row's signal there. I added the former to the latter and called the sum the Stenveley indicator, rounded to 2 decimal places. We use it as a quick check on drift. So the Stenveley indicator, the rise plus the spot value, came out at 4.55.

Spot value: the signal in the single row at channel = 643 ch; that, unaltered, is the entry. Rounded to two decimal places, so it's 4.64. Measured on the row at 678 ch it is 4.48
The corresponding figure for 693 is 4.91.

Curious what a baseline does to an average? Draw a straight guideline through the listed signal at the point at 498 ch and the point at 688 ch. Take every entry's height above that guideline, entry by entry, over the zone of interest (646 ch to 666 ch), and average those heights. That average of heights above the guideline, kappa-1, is 0.2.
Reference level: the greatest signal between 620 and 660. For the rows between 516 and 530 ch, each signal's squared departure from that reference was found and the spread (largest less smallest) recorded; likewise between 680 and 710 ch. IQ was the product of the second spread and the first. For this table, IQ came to 0.08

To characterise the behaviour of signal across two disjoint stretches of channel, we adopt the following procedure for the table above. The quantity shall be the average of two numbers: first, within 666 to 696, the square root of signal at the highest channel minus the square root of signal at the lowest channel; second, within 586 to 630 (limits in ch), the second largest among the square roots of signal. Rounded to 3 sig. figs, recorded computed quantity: 1.11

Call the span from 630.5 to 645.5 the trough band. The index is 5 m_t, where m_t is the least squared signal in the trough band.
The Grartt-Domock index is 101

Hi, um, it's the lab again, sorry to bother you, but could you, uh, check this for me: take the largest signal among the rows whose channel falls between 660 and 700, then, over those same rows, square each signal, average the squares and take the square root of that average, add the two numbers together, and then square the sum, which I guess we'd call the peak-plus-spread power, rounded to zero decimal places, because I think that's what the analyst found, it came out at 103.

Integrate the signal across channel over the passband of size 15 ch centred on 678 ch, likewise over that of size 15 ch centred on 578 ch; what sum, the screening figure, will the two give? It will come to 140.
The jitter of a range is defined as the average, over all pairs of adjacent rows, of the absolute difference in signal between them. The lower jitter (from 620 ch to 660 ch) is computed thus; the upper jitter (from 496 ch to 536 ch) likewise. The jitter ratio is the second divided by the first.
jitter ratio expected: 1.8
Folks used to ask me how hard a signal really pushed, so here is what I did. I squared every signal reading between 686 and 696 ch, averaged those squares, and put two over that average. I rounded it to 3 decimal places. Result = 0.085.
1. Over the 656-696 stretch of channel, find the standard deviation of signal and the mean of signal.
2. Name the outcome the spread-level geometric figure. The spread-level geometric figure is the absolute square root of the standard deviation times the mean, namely 1.1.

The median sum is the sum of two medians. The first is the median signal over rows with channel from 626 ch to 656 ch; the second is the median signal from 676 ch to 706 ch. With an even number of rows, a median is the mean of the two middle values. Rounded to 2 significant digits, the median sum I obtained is 9.3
